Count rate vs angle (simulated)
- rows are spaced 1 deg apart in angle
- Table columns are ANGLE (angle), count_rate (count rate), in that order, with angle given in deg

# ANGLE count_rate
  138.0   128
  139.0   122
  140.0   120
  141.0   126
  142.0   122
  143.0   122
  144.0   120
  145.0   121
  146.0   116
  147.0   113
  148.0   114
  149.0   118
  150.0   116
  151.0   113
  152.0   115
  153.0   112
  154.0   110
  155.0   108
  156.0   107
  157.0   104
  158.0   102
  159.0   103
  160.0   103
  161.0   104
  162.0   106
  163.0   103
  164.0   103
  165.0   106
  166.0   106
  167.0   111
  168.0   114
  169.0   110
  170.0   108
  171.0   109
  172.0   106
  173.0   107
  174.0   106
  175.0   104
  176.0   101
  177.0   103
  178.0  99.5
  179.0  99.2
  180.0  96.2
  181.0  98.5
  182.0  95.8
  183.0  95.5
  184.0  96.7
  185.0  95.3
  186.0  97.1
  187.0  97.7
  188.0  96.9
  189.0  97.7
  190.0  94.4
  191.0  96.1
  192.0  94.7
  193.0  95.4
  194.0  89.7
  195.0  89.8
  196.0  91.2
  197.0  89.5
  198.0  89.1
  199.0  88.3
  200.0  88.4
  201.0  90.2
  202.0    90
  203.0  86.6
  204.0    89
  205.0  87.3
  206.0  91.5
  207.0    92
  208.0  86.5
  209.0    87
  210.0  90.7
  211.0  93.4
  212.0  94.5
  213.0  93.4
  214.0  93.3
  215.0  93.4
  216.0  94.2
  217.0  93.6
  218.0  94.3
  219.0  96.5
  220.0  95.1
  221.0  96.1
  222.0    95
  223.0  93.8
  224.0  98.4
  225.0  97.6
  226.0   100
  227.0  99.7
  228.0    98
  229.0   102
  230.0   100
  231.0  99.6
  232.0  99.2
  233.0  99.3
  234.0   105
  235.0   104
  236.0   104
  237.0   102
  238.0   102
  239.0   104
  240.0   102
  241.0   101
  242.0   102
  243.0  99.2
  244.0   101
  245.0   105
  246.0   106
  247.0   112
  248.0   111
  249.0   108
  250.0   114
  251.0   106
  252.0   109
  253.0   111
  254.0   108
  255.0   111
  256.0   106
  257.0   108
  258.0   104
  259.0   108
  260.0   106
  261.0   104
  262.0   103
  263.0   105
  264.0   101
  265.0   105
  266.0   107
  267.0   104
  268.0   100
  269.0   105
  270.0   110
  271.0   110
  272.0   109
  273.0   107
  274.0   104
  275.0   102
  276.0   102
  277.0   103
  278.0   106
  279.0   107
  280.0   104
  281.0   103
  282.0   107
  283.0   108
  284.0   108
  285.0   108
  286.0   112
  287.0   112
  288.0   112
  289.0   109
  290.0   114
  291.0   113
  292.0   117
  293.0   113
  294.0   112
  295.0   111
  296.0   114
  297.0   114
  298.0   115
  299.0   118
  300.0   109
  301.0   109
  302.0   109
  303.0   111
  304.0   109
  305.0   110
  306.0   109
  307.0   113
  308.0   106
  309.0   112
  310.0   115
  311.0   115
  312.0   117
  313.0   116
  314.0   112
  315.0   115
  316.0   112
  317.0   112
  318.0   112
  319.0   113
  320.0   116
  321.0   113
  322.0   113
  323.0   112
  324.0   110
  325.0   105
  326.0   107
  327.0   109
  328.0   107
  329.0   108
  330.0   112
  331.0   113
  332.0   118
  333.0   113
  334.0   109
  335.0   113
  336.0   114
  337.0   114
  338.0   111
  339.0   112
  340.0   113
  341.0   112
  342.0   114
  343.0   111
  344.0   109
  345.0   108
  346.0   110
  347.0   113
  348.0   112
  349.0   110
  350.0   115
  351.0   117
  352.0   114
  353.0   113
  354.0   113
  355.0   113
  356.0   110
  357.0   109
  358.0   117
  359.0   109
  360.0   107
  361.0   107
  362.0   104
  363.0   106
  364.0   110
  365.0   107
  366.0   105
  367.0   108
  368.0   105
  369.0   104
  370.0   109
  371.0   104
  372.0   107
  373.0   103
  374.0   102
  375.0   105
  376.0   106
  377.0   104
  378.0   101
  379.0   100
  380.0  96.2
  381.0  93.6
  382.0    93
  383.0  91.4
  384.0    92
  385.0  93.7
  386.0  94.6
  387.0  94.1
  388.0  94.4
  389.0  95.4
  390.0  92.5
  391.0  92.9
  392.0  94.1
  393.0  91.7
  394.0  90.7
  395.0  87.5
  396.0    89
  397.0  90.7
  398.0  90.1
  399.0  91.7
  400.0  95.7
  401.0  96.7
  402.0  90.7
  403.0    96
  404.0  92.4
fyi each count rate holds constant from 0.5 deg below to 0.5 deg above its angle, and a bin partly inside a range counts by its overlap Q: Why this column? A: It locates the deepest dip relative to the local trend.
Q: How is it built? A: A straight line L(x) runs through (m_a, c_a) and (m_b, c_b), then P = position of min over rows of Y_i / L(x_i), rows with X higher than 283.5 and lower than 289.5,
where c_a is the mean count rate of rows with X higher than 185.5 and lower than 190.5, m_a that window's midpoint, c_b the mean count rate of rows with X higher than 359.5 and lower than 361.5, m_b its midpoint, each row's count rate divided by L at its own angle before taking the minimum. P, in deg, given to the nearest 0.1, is 285.0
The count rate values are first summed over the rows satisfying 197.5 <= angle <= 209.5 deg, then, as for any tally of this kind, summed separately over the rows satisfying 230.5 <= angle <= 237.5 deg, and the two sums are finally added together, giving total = 1779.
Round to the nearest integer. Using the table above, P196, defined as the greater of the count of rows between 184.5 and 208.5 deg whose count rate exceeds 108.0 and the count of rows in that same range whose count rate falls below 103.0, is 24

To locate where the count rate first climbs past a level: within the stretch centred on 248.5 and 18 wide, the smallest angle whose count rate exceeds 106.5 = 247.0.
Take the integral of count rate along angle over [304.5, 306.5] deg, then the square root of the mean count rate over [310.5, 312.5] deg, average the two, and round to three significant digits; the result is 115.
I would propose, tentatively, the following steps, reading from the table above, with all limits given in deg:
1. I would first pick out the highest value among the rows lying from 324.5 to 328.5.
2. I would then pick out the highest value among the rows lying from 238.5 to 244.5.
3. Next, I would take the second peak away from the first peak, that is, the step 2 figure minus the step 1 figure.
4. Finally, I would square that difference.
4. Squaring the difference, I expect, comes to 25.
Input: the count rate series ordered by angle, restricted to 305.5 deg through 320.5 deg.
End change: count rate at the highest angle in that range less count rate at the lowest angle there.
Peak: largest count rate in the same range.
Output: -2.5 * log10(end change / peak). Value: 3.1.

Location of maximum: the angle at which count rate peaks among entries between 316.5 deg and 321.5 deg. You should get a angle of 320.0 deg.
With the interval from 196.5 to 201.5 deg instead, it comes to 201.0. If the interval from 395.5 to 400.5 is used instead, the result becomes 400.0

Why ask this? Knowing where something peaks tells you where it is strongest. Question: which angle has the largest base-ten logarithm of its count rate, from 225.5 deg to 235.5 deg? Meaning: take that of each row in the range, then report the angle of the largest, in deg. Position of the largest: 234.0 deg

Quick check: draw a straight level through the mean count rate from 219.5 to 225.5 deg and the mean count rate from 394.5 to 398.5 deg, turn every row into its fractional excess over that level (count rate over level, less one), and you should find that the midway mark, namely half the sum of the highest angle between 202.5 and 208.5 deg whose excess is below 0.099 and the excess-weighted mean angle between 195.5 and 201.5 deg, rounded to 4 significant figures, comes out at 203.3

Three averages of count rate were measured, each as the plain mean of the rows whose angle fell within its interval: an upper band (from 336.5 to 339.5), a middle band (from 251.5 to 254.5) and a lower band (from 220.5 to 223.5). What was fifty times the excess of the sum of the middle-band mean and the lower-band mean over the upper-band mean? 4598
